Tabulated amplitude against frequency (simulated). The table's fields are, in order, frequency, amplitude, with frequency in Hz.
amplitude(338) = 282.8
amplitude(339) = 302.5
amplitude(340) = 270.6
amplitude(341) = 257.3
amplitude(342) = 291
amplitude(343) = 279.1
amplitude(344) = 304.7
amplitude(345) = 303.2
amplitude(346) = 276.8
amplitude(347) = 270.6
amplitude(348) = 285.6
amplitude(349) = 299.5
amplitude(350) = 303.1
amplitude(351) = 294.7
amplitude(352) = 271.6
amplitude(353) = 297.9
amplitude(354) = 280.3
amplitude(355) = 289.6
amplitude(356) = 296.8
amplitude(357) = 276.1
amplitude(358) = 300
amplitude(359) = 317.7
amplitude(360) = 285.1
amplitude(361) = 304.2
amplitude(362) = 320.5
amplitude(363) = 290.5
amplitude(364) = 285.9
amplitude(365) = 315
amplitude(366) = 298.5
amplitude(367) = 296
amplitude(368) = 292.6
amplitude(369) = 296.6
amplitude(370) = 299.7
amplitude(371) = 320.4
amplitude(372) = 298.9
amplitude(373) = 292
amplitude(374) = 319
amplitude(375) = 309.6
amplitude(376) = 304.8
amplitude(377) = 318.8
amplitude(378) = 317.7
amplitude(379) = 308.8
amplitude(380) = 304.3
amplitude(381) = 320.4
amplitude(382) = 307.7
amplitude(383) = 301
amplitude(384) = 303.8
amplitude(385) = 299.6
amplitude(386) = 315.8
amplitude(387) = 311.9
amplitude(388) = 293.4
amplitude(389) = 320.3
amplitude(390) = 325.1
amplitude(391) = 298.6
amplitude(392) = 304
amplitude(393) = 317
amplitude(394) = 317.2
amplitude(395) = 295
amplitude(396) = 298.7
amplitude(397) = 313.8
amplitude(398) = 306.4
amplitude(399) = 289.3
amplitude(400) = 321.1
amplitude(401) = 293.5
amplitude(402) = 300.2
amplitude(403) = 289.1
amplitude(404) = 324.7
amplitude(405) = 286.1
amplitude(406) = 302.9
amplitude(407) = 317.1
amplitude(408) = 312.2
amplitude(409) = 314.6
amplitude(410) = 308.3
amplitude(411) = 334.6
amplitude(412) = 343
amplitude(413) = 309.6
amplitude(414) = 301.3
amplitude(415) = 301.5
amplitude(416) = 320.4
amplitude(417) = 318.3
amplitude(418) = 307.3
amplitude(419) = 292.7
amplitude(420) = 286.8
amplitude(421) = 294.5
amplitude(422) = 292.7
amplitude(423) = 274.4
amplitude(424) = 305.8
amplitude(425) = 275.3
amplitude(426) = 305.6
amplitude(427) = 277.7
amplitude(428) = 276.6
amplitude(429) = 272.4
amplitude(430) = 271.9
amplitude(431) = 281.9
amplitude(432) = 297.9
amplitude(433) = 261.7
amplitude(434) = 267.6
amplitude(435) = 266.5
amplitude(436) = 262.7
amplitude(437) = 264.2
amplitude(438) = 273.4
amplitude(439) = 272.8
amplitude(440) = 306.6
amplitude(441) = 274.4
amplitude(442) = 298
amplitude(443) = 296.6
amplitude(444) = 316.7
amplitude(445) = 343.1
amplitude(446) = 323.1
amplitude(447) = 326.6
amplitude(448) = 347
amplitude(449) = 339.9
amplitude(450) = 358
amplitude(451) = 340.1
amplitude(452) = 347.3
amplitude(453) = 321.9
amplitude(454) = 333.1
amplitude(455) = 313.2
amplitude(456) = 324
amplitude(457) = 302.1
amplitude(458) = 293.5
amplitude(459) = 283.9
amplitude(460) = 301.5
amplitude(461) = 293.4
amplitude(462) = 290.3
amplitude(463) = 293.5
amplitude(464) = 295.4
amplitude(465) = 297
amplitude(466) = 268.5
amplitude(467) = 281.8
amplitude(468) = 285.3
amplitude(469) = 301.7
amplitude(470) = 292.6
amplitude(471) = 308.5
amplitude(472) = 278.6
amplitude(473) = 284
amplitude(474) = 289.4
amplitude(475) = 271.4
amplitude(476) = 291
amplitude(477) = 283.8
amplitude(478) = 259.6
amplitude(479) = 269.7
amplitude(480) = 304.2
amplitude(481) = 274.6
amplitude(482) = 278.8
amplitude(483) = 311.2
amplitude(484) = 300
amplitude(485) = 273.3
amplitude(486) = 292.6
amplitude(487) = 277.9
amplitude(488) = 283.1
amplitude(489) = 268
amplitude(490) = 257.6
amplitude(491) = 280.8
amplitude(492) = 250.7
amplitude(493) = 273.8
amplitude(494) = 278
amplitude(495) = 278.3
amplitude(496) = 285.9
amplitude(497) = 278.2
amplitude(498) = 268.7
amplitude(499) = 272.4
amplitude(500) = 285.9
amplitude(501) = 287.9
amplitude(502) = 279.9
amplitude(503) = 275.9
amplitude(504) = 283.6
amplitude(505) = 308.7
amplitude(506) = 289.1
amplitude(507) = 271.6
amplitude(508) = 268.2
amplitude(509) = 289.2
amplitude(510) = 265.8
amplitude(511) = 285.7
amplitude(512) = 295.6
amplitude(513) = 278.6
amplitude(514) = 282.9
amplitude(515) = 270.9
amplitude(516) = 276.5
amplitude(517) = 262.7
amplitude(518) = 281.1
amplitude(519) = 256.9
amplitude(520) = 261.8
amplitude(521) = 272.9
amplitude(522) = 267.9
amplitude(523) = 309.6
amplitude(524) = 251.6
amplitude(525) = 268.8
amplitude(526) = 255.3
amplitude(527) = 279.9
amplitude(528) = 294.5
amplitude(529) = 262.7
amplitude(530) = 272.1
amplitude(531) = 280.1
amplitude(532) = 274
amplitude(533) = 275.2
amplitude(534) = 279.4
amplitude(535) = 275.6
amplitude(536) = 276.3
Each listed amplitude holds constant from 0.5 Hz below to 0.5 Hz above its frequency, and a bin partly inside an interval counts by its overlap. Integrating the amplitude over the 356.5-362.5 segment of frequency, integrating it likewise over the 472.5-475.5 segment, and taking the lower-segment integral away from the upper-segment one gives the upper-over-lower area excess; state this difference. -959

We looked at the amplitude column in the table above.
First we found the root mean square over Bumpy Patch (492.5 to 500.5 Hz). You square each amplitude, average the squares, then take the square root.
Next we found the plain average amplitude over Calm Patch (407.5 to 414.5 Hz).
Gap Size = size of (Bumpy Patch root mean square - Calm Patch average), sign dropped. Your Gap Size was 40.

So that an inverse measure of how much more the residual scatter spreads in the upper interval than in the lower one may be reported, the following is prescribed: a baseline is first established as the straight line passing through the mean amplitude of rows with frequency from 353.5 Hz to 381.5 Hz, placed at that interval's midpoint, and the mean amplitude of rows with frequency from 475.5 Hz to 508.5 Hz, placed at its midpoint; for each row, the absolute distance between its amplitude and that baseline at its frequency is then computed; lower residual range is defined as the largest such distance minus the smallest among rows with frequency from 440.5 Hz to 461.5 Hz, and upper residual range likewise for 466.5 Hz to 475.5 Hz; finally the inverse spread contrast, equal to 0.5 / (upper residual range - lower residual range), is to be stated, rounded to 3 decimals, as -0.011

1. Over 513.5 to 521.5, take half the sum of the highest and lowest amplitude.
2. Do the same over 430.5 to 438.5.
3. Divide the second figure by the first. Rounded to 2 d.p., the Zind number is 1.04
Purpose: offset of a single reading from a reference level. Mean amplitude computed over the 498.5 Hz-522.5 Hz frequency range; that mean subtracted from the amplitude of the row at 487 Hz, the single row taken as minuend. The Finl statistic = 0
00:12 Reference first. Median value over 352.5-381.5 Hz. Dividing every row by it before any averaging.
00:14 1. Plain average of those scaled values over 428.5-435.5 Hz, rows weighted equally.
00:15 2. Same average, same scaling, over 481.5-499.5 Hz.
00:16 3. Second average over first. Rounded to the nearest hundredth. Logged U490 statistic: 1.01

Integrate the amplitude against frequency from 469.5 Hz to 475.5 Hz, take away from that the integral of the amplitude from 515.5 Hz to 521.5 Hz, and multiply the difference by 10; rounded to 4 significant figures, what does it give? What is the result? 1126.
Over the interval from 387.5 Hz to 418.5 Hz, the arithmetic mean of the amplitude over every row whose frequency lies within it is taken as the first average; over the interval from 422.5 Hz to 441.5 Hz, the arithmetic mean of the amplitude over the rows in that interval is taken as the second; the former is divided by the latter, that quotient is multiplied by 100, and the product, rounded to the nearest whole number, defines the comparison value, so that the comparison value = 111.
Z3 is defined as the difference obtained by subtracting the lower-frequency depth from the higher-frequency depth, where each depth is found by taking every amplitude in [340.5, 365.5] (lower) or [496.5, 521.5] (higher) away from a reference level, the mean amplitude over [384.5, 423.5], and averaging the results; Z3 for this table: 14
